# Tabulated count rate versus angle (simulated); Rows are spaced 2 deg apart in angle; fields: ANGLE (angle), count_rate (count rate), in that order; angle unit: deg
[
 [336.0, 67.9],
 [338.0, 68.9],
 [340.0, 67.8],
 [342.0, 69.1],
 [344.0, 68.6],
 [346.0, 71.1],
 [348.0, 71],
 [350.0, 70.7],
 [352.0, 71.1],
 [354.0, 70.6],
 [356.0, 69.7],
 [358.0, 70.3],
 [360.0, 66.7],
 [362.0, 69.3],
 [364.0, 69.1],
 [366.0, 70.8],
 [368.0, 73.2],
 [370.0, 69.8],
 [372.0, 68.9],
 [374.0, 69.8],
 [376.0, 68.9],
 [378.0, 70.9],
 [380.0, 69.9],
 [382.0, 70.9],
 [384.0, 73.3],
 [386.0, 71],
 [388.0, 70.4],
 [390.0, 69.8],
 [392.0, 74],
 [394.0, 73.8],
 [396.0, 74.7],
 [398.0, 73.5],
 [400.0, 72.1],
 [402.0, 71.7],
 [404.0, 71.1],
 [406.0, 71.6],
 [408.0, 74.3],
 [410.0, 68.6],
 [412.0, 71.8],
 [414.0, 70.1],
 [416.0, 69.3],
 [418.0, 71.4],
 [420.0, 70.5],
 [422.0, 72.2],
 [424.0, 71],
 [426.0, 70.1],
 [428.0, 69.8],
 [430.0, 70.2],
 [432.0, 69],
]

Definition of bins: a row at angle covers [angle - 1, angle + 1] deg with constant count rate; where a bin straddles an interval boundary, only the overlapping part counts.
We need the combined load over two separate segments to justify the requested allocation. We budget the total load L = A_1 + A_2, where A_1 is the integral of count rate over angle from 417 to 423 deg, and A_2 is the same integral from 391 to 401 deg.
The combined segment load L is 1164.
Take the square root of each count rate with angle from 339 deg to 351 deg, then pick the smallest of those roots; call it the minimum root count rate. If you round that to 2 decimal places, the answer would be 8.23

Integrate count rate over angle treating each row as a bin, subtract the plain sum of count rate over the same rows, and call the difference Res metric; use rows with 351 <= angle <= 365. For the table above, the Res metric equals 487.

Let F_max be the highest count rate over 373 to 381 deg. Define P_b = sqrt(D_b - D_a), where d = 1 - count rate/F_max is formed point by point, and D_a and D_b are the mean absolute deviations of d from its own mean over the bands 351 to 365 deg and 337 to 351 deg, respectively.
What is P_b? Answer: 0.044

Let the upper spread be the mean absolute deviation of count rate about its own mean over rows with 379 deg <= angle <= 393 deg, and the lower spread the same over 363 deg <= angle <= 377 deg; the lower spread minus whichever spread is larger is -0.224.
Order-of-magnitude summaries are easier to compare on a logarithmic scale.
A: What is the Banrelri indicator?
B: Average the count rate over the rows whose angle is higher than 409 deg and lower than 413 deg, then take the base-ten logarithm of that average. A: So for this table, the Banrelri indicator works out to 1.85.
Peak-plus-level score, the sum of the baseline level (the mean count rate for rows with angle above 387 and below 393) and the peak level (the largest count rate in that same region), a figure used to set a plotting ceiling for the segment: 145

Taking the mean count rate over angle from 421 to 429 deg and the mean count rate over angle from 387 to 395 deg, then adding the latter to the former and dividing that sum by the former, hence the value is 2.02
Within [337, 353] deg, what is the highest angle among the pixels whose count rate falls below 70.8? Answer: 350.0 deg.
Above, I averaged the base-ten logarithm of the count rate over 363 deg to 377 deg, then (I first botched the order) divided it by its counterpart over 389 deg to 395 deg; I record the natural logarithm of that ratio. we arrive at -0.008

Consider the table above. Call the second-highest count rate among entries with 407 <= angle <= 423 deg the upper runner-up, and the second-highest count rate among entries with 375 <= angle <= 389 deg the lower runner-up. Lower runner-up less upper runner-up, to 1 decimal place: -1.2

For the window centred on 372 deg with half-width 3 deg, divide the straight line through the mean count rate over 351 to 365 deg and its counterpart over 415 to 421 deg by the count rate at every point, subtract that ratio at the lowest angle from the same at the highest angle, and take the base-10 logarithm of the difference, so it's -3.1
